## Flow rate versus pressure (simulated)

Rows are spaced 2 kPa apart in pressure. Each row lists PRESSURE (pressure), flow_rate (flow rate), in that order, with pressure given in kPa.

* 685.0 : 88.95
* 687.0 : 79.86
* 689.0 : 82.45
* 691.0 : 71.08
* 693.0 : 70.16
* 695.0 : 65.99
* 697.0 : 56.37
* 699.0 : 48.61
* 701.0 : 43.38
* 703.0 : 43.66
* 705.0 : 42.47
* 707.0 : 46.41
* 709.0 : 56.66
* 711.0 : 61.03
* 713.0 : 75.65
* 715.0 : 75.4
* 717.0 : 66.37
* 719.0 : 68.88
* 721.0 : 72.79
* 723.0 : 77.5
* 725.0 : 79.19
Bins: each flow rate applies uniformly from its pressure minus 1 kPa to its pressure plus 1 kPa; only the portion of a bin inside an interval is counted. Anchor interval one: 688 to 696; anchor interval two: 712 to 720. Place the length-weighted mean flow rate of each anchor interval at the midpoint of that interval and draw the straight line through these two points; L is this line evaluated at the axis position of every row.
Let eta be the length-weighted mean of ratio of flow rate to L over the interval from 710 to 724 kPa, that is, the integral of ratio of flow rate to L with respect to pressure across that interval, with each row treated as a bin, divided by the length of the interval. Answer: 0.99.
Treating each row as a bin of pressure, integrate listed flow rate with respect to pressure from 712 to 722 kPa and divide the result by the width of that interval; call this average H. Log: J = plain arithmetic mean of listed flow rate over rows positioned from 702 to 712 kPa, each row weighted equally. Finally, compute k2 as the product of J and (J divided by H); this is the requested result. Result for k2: 35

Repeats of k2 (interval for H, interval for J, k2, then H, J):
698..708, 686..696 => 122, 45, 74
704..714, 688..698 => 85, 56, 69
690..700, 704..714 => 51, 62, 56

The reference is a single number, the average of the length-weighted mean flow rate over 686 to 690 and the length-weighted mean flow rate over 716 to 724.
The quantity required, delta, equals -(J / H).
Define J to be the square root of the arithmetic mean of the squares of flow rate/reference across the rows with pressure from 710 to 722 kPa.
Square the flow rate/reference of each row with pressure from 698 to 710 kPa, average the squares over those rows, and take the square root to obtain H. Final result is -1.5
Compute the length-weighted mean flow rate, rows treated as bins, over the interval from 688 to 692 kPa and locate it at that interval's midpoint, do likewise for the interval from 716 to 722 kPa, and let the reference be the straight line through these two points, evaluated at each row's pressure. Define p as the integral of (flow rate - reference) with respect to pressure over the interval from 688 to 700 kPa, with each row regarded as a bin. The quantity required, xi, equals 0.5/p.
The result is -0.0042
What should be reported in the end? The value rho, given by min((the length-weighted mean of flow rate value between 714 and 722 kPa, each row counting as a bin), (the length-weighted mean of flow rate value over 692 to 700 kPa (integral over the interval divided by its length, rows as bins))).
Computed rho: 60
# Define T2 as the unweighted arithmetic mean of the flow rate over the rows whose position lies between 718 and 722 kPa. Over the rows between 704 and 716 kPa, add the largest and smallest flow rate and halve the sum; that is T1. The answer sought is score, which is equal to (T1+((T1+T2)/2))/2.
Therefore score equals 62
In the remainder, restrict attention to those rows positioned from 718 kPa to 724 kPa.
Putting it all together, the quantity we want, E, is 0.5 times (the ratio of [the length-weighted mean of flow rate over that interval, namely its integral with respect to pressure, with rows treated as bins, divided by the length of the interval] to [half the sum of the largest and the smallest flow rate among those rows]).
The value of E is 0.499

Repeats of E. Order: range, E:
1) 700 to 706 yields 0.501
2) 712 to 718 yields 0.510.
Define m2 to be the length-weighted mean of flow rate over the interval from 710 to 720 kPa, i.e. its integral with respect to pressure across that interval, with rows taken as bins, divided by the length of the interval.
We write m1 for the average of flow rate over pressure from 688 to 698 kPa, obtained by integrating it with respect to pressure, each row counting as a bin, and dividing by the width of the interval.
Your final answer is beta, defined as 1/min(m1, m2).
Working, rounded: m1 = 69.2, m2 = 69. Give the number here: 0.014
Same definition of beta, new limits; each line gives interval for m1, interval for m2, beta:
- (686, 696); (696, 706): 0.021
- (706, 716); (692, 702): 0.018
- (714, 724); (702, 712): 0.020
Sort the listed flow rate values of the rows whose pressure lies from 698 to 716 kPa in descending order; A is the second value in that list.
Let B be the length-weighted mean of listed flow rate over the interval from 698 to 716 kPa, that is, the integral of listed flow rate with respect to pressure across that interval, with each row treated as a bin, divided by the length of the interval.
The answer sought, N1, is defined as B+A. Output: 130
